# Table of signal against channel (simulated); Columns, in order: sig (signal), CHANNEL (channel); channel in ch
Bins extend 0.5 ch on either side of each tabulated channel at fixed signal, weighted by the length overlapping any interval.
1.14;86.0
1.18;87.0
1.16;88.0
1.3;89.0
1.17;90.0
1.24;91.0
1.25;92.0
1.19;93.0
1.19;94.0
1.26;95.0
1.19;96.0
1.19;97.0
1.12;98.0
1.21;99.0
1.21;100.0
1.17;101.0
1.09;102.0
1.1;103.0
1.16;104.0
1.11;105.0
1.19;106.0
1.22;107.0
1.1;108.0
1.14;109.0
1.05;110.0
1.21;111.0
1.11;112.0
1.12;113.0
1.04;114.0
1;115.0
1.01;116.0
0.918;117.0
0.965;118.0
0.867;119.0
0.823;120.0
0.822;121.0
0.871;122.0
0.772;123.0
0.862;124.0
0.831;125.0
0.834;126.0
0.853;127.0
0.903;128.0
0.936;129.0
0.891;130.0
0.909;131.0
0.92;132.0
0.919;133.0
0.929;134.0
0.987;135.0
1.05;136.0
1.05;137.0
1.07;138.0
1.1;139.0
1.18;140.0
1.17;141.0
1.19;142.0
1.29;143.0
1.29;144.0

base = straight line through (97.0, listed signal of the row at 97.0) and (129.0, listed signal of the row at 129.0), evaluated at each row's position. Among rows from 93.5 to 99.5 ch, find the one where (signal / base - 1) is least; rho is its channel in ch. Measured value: 98.0 ch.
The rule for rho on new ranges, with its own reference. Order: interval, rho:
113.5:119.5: 119.0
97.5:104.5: 98.0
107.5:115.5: 115.0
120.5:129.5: 123.0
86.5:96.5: 88.0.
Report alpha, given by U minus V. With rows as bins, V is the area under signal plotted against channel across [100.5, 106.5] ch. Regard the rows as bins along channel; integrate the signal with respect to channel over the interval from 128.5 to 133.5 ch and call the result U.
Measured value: -2.2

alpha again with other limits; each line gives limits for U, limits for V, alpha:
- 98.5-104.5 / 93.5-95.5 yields 4.5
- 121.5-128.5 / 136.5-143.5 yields -2.1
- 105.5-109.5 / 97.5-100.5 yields 1.1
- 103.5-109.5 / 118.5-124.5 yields 1.9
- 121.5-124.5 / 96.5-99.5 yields -1.0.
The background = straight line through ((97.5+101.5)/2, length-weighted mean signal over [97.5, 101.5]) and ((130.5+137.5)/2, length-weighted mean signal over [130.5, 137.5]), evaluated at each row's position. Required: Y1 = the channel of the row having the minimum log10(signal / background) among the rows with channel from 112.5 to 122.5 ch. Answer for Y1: 120.0 ch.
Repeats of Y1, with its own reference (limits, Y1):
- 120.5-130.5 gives 123.0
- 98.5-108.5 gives 102.0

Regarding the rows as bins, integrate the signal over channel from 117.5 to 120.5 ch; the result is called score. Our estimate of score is 2.7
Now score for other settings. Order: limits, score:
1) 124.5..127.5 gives 2.5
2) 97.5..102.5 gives 5.8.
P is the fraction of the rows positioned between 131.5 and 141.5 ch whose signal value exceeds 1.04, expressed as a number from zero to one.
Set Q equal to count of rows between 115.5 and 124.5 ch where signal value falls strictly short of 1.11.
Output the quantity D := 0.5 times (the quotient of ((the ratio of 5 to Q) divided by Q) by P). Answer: 0.05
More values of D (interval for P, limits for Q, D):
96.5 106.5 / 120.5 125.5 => 0.10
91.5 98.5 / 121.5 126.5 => 0.10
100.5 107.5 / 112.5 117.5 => 0.16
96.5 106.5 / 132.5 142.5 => 0.05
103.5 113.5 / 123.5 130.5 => 0.05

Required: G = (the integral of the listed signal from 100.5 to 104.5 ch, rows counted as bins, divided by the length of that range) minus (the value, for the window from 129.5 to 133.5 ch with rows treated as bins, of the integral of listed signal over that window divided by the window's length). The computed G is 0.2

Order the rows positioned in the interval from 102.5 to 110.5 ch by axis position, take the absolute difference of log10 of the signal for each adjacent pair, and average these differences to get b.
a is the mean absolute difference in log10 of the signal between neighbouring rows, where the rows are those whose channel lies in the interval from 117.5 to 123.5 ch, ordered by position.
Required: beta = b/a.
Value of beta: 0.9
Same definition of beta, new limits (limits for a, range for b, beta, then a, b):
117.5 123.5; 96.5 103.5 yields 0.6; 0.029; 0.018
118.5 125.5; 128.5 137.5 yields 0.4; 0.027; 0.012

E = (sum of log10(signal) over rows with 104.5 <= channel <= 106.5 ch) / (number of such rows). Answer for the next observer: 0.060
